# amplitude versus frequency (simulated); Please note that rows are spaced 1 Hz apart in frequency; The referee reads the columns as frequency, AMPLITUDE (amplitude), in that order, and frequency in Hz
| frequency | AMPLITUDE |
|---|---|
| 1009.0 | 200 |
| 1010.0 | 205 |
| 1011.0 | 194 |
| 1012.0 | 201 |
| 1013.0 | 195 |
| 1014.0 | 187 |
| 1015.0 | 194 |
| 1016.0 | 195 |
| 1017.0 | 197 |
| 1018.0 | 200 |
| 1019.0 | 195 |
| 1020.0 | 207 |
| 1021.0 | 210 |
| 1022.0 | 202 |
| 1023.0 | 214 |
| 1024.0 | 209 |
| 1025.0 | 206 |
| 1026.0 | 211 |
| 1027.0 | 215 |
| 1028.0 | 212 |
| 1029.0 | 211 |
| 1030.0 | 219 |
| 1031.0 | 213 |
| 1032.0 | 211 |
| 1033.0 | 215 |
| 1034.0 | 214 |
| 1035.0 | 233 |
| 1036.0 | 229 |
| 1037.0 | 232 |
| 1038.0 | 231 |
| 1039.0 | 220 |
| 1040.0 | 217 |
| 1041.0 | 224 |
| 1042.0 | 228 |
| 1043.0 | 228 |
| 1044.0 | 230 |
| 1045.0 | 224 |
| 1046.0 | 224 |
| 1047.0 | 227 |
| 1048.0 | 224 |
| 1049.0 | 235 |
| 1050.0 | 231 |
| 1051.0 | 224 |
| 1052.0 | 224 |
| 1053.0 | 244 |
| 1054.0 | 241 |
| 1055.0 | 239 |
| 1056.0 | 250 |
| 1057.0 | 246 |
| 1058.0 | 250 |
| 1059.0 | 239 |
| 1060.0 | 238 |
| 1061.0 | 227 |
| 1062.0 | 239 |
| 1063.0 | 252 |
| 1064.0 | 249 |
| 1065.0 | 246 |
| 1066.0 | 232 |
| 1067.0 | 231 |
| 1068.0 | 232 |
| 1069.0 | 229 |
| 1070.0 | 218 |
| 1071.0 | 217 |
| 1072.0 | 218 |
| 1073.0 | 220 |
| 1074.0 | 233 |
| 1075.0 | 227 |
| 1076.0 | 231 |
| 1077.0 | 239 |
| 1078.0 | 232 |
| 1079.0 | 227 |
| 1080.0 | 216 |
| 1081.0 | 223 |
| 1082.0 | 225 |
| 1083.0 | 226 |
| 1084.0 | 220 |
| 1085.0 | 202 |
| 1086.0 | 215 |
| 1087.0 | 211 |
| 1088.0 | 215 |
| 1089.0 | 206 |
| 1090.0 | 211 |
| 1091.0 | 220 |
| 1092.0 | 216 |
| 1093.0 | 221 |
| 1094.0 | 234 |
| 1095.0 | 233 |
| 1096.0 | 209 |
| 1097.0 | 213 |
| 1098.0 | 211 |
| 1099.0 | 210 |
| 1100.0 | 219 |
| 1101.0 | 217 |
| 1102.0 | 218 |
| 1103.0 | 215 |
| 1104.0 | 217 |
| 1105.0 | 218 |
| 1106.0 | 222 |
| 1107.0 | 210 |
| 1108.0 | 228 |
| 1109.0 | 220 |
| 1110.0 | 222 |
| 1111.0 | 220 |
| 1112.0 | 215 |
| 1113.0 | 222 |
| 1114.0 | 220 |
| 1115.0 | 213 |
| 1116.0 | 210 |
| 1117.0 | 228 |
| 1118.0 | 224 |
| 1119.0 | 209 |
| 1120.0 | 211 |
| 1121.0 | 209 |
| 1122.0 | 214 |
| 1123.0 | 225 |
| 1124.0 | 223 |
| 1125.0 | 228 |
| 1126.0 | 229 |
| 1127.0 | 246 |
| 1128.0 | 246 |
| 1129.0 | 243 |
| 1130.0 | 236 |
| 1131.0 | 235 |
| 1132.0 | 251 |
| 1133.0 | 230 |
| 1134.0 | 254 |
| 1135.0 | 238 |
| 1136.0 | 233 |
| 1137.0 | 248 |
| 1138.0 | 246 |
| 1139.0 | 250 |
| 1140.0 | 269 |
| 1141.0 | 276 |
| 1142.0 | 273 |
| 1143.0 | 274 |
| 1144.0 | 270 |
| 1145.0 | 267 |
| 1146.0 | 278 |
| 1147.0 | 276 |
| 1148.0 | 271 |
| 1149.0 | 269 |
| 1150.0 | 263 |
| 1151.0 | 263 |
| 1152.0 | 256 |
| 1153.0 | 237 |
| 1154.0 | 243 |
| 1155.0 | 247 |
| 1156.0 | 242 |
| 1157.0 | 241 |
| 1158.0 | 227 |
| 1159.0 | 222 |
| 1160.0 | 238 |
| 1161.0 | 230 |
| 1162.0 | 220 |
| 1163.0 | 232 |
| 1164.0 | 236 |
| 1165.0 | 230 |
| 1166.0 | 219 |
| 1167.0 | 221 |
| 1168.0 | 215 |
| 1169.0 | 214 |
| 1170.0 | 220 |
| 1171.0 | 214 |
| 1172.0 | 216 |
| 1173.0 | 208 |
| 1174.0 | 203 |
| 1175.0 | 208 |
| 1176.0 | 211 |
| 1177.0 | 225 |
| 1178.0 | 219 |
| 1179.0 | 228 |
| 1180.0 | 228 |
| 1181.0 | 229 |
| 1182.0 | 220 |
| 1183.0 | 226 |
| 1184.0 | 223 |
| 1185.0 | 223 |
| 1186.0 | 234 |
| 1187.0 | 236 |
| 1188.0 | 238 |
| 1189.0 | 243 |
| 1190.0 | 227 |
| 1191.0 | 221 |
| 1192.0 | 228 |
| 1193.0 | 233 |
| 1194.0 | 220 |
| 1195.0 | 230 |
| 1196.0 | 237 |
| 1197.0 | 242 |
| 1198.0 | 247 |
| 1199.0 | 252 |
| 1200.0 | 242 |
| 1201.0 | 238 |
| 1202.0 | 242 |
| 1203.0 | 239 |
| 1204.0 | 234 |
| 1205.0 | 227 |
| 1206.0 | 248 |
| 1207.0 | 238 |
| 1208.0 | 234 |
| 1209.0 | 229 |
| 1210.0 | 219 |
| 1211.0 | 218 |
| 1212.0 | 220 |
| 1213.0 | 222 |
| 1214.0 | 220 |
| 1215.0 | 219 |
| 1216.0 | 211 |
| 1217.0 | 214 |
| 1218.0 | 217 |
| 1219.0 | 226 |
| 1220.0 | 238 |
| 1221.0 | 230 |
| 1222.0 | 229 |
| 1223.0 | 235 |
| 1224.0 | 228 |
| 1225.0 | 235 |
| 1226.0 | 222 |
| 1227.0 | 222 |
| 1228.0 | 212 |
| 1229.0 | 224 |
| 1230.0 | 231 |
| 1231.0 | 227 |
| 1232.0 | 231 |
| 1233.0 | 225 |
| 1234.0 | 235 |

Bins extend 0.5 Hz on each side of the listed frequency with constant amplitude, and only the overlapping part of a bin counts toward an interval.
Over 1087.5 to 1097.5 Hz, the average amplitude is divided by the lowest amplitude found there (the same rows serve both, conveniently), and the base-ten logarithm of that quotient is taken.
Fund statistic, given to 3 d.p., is 0.024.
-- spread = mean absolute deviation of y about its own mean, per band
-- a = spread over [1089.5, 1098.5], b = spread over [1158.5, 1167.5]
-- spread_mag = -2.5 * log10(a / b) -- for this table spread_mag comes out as -0.2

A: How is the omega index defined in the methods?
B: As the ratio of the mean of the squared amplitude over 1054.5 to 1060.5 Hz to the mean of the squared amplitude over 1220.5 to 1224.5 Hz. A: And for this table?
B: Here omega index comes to 1.12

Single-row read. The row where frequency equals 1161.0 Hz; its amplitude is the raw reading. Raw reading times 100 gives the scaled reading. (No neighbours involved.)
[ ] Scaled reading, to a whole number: 23000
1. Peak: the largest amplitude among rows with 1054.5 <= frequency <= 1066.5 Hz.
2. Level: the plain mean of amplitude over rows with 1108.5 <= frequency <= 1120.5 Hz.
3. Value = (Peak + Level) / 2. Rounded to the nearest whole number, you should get 235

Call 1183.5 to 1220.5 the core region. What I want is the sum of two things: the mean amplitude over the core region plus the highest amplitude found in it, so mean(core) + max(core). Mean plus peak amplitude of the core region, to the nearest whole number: 483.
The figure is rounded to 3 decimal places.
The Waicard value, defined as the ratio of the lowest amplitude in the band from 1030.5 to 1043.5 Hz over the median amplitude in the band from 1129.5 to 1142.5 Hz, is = 0.851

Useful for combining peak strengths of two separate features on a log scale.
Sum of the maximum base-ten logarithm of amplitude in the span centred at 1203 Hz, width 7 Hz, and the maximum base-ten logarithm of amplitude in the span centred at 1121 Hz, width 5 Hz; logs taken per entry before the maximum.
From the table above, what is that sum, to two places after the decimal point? 4.75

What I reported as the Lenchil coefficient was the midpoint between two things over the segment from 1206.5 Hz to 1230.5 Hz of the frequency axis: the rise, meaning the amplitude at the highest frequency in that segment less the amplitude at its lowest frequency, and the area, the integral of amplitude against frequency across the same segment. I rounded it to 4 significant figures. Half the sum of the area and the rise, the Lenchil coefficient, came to 2693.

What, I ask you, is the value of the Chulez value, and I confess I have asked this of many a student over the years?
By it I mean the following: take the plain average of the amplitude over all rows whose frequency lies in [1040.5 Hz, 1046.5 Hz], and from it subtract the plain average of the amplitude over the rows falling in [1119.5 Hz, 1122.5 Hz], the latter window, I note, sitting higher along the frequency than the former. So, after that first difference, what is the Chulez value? 15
